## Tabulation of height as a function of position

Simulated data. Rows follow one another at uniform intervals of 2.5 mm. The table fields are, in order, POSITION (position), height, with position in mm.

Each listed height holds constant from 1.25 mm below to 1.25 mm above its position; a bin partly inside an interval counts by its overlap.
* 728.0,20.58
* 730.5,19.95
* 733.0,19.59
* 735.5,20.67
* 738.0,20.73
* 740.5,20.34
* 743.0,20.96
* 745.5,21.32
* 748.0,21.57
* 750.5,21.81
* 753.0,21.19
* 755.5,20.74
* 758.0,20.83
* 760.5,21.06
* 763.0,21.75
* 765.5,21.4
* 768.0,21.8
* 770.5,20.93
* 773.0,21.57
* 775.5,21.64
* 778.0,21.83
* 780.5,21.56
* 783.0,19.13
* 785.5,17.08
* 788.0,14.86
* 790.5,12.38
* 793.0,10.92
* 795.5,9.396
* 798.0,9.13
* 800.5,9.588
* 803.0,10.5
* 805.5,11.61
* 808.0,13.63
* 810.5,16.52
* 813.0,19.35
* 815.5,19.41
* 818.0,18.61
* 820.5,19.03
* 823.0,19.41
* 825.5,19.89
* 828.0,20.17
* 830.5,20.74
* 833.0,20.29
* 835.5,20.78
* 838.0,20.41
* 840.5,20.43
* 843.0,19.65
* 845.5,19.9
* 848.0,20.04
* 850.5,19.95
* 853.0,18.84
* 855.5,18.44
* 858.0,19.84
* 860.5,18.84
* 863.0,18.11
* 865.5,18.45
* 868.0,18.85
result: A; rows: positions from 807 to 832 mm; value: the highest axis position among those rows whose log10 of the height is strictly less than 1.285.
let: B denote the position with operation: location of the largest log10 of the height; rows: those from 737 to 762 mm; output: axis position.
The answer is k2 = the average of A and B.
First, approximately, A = 820.5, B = 750.5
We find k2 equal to 785.5 mm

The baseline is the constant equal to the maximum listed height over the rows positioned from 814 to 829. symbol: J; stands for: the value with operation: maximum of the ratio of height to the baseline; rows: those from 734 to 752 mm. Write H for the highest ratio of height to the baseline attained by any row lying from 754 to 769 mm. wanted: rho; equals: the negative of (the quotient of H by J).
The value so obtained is -1.00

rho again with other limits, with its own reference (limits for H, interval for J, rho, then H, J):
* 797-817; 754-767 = -0.89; 0.962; 1.08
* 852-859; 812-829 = -0.98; 0.984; 1.00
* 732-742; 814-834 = -1.00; 1.028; 1.03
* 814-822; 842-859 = -0.97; 0.962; 0.99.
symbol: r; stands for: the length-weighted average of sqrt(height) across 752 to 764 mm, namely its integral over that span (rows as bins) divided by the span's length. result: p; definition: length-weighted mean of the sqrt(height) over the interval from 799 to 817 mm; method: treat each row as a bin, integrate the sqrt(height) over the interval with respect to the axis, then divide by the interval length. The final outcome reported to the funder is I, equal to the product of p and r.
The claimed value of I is 17.2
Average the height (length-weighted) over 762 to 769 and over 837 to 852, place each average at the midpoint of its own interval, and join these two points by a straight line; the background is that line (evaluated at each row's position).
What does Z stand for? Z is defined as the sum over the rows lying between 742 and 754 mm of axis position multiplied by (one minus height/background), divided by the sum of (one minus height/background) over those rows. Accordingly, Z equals 746.9 mm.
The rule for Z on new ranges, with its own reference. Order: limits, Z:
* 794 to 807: 800.2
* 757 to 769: 758.7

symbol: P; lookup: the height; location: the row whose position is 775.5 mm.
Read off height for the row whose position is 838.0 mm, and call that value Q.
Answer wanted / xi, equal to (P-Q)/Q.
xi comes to 0.06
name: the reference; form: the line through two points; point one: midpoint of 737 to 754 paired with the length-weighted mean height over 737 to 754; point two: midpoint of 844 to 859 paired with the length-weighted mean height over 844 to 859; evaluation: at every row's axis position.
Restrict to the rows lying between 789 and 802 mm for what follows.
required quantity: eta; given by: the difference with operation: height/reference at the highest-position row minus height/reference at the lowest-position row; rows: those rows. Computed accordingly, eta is -0.13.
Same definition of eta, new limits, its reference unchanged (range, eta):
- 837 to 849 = -0.01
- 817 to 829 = 0.09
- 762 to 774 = 0.00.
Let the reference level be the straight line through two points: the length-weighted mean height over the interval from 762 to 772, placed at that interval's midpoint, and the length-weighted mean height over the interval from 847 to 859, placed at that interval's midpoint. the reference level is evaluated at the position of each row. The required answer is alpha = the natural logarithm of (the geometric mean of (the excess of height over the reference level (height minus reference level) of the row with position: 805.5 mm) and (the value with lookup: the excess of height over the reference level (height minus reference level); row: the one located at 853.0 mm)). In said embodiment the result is 0.8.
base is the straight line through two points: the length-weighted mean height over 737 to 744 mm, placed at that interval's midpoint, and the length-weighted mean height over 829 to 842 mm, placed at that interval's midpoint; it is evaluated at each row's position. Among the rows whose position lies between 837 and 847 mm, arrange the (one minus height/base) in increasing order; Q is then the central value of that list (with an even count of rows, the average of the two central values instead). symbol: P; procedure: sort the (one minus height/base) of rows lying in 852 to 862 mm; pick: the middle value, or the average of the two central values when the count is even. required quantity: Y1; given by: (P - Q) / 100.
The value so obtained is 0.0006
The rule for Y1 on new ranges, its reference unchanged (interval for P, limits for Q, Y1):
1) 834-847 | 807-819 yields -0.0009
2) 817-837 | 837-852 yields 0.0000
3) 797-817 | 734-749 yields 0.0039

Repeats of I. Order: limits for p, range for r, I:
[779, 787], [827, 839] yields 19.8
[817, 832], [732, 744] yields 20.1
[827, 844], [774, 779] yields 21.0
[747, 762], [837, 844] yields 20.7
